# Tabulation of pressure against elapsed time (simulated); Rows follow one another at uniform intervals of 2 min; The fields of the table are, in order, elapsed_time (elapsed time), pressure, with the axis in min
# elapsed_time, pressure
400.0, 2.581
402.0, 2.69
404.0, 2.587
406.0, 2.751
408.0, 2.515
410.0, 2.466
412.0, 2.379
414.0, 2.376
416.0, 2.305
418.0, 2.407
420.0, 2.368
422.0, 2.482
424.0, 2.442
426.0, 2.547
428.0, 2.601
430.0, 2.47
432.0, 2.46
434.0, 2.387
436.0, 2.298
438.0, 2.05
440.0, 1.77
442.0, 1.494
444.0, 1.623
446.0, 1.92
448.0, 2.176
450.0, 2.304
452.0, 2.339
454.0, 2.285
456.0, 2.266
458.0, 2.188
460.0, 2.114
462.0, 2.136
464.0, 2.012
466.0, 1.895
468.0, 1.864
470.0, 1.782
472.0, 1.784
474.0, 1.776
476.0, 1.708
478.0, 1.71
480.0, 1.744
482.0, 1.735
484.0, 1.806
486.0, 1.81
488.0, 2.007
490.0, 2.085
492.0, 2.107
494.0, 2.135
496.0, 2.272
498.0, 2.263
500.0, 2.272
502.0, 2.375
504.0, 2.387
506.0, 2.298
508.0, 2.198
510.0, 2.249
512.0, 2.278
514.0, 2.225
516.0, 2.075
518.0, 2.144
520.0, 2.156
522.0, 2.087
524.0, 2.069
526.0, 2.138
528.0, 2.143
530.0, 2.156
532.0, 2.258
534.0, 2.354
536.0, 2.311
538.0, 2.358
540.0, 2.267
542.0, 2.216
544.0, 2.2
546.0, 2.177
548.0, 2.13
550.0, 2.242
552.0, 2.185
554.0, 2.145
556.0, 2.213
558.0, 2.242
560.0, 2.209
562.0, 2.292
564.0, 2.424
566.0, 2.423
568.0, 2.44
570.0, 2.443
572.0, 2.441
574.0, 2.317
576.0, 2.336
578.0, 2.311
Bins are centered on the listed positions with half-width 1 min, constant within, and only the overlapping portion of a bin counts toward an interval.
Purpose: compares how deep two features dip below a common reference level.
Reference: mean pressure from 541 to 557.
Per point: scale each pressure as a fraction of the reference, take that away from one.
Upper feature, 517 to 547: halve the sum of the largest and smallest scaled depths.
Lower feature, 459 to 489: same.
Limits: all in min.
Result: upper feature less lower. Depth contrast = -0.13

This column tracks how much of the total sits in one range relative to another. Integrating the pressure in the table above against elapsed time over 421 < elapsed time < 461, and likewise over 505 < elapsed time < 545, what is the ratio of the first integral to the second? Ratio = 1.00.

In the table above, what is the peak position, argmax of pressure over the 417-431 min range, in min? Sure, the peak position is 428.0 min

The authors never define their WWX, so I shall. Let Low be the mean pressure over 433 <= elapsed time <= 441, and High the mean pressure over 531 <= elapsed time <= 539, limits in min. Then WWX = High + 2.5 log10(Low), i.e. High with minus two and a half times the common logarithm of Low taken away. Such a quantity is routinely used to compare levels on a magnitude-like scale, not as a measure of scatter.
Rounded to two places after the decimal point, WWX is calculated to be 3.14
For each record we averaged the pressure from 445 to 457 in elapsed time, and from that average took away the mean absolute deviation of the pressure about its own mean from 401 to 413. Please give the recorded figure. 2.10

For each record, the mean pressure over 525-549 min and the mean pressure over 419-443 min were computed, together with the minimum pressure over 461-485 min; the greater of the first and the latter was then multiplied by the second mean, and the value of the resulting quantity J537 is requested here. 5.08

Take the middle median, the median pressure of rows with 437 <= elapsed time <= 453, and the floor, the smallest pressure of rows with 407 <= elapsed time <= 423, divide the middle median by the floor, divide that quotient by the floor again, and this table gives 0.37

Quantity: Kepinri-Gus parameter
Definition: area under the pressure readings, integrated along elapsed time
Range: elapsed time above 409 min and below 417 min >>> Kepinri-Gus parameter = 19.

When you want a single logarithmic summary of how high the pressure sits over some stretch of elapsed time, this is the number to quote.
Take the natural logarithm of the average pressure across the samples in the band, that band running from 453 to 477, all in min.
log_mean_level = 0.69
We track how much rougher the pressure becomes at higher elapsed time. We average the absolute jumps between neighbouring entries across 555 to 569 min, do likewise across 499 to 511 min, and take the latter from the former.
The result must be -0.022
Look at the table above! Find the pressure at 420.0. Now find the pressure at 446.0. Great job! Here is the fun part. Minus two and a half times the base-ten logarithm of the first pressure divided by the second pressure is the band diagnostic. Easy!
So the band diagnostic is -0.23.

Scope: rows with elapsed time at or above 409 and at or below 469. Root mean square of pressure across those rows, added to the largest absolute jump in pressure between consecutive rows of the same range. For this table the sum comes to 2.53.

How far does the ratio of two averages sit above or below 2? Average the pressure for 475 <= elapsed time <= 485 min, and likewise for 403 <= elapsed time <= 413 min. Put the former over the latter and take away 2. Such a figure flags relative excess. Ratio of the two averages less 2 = -1.31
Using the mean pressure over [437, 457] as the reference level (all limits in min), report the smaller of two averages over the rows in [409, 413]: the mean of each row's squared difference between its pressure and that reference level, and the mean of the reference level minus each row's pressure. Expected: -0.40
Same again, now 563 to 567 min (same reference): -0.40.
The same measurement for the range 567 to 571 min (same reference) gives -0.42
